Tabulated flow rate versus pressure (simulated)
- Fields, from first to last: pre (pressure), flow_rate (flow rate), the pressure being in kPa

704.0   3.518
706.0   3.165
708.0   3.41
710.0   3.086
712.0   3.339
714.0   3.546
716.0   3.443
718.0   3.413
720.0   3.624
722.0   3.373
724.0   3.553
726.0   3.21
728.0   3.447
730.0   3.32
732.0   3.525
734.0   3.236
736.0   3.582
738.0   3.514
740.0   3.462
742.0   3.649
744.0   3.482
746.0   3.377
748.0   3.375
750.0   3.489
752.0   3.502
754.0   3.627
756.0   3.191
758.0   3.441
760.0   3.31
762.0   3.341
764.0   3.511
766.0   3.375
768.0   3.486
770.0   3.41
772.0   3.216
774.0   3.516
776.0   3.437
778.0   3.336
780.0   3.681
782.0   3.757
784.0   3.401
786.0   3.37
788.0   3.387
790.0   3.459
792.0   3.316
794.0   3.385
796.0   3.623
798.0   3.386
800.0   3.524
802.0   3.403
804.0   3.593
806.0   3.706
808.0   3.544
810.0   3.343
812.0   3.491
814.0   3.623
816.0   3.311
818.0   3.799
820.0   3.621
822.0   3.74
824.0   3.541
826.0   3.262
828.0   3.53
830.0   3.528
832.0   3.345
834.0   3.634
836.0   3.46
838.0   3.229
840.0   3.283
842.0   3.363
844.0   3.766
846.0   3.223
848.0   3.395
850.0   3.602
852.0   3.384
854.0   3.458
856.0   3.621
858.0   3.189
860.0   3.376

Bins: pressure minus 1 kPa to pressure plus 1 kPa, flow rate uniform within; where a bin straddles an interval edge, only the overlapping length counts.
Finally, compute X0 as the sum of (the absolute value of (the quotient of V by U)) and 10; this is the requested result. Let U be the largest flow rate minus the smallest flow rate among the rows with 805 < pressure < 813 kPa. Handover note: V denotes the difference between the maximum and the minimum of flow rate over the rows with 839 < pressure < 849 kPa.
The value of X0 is 11.5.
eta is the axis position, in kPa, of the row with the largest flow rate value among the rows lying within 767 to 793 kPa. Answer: 782.0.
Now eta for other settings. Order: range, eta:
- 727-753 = 742.0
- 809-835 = 818.0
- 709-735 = 720.0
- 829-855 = 844.0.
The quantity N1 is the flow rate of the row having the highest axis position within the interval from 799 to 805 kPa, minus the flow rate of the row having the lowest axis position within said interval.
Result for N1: 0.07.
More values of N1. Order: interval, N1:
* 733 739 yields 0.28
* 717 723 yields -0.04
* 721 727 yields -0.16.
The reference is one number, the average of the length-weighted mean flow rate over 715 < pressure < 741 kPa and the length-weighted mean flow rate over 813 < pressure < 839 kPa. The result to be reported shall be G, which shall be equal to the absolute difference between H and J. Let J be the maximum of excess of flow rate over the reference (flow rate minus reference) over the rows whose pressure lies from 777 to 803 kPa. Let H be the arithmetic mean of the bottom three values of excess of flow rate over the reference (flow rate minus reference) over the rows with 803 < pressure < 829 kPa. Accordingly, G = 0.45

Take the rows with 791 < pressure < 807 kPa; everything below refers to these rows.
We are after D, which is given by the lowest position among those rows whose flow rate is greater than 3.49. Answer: 796.0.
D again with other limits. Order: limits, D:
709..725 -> 714.0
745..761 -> 752.0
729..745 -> 732.0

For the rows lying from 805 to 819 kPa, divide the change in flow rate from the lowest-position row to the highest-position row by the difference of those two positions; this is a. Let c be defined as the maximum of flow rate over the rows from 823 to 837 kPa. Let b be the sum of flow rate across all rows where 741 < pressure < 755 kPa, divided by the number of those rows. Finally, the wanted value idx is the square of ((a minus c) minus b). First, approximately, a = 0.008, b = 3.50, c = 3.634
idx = 50.8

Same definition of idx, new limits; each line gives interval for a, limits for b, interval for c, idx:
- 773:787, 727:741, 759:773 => 48.5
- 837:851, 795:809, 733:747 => 51.2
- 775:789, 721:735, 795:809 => 50.3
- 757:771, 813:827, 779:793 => 53.5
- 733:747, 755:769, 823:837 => 49.0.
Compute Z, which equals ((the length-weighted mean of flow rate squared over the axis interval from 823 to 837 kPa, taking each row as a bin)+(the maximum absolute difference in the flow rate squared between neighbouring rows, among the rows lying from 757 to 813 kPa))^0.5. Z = 3.82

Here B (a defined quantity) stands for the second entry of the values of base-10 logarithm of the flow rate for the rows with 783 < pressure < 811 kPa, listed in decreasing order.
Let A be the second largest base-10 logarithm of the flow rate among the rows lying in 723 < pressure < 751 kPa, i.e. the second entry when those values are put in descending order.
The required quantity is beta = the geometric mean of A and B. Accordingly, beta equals 0.557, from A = 0.554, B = 0.559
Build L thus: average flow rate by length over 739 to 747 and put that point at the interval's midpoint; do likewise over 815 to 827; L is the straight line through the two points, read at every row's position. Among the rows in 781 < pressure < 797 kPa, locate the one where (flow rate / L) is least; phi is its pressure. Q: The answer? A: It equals 792.0 kPa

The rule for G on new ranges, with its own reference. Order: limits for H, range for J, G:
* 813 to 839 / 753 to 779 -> 0.36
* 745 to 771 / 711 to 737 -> 0.34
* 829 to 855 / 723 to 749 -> 0.40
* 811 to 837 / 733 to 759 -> 0.34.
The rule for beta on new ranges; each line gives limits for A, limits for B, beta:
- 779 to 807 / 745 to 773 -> 0.557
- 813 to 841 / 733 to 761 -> 0.566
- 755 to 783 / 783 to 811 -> 0.563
